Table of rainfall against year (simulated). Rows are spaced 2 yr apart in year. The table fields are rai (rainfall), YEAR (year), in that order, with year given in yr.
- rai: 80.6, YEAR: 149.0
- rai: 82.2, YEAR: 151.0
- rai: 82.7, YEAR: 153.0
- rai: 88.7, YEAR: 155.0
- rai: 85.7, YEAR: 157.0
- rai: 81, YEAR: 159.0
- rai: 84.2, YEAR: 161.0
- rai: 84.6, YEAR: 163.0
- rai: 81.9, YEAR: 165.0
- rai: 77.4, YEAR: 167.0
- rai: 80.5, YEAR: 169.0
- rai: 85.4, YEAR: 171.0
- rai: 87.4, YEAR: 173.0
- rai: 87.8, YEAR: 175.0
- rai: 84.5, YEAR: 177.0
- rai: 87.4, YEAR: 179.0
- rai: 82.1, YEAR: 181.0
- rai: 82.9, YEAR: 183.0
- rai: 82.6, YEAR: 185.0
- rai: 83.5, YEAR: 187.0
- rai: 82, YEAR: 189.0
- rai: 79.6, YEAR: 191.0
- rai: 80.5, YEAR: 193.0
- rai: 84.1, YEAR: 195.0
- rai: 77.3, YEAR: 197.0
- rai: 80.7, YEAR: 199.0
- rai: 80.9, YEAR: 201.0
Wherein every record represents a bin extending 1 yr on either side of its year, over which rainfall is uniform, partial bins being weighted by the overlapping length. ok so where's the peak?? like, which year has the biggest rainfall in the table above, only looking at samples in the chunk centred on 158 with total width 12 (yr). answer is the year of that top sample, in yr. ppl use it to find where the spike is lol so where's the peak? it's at 155.0 yr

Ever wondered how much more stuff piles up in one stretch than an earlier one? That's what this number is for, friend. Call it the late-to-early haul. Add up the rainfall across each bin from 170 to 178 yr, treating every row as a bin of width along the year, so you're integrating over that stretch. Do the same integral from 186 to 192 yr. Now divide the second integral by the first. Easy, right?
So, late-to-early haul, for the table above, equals 0.7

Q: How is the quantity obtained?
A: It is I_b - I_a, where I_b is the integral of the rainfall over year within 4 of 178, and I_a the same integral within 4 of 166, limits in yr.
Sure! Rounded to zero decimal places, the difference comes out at 35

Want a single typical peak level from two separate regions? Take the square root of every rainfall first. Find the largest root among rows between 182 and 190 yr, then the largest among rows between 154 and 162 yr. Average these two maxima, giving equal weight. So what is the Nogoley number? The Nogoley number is 9.28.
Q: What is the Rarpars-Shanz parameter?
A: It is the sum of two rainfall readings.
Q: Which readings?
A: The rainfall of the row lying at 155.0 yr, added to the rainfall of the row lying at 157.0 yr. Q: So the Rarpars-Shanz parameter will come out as 174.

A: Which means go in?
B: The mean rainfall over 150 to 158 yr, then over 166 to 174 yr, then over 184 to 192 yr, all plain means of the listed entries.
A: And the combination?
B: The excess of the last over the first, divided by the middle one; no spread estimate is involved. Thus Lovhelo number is -0.035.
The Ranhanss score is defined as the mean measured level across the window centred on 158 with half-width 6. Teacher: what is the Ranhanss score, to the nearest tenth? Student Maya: 84.5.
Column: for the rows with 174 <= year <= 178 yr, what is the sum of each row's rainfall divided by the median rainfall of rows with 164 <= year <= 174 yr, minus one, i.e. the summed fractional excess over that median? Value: 0.10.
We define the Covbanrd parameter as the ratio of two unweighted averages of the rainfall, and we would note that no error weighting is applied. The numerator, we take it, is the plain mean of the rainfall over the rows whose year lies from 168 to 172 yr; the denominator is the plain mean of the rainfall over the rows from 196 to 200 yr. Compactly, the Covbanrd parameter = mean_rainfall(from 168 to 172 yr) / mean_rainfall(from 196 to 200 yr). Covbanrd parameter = 1.05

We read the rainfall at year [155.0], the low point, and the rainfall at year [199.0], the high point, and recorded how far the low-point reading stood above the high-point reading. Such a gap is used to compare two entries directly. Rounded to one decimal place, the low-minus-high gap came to 8.0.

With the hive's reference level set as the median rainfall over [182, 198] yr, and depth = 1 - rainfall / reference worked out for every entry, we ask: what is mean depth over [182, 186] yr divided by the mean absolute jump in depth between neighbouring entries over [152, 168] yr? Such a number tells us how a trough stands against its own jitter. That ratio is -0.1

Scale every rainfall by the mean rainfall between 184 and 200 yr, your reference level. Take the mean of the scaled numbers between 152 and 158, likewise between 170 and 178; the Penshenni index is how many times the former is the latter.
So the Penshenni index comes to 0.99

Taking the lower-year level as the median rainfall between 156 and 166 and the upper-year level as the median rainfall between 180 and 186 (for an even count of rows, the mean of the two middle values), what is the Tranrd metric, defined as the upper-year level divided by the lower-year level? 0.981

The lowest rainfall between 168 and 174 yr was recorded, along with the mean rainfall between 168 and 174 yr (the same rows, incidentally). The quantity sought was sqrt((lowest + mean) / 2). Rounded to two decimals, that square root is 9.08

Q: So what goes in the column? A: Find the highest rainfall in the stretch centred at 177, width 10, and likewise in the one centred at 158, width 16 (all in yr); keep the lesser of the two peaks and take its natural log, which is 4.48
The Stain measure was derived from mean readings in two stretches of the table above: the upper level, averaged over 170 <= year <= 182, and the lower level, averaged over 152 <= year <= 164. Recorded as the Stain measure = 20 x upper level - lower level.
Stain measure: 1631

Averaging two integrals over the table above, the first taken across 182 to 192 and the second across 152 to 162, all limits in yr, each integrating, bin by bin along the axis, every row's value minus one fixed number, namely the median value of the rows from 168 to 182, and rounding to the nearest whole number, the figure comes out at -21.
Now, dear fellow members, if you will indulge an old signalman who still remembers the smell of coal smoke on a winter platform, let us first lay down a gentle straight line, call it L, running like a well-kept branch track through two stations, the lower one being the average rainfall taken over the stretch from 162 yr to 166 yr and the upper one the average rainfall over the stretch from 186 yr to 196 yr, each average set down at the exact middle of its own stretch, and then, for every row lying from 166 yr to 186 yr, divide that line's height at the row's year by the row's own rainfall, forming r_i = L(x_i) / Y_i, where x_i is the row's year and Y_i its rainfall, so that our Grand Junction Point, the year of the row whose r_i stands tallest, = 167.0 yr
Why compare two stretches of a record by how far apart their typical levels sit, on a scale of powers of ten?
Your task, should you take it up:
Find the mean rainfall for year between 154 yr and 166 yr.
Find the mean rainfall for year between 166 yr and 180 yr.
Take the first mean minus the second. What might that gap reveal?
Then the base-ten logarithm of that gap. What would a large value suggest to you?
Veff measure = -2.1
